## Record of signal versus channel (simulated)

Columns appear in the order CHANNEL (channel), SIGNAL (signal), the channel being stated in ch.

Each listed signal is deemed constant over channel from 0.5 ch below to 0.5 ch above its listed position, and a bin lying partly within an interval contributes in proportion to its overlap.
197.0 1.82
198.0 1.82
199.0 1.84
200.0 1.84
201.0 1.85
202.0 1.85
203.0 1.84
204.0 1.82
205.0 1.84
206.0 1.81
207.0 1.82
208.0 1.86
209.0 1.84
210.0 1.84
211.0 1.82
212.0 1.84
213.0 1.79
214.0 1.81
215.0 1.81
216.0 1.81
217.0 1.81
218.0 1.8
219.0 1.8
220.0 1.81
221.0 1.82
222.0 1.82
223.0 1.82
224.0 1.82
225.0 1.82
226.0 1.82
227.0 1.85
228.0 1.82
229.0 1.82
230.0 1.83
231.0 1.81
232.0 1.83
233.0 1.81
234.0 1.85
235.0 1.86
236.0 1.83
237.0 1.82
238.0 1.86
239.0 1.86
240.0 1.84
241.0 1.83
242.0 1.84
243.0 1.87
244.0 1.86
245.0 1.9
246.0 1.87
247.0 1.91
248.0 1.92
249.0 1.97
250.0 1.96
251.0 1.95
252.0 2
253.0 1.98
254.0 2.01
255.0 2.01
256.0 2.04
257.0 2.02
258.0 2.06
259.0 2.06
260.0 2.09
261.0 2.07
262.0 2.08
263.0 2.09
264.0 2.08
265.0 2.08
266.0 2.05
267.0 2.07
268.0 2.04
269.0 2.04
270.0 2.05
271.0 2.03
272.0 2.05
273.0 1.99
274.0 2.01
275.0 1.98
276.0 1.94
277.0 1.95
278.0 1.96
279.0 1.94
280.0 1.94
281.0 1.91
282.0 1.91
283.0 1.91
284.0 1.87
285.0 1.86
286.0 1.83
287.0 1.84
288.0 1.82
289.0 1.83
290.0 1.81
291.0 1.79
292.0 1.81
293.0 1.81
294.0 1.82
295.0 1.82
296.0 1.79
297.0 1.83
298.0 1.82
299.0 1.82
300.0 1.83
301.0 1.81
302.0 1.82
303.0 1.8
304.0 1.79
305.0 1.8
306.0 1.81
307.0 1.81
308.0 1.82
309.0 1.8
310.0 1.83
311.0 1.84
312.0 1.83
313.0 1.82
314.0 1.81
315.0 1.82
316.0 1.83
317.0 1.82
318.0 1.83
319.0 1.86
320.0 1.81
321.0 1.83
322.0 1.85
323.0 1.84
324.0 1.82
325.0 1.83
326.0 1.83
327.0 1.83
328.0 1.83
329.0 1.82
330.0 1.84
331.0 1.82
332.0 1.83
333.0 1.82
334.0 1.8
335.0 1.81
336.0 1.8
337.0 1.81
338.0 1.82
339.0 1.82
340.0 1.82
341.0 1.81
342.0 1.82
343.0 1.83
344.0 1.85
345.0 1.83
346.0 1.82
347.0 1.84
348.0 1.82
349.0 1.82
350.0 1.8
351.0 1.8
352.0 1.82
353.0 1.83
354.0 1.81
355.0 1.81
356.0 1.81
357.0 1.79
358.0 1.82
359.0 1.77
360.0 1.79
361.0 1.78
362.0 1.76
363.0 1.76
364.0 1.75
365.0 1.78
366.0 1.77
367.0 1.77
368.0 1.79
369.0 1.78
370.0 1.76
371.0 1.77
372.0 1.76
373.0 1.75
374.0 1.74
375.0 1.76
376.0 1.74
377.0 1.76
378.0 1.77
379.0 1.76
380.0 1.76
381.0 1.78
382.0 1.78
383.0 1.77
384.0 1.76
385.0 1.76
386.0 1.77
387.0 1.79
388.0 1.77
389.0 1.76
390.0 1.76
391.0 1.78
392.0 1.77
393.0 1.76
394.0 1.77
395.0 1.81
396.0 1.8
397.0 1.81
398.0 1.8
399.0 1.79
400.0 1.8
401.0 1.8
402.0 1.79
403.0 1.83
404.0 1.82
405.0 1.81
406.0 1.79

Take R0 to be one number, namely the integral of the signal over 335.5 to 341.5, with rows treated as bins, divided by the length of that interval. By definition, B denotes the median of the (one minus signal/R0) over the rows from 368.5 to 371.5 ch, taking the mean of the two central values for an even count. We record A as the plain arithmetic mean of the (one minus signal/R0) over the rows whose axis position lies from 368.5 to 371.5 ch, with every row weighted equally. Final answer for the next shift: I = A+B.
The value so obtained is 0.05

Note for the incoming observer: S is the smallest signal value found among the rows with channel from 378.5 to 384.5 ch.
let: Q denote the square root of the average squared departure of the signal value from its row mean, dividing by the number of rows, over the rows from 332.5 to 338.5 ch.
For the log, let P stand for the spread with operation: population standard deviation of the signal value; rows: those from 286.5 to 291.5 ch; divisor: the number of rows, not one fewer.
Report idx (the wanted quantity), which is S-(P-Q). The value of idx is 1.75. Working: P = 0.017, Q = 0.008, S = 1.76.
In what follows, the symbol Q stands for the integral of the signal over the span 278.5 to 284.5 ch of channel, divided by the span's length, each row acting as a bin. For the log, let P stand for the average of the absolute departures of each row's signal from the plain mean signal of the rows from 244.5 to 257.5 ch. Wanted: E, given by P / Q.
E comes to 0.022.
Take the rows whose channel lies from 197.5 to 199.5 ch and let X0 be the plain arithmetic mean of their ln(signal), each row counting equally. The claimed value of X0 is 0.604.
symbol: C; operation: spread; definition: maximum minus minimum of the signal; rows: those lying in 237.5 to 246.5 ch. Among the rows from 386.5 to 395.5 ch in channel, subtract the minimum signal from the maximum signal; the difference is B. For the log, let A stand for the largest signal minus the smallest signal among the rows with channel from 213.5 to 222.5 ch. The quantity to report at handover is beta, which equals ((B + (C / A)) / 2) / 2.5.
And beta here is 0.71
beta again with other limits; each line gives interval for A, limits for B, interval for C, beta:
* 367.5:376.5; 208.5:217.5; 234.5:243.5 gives 0.21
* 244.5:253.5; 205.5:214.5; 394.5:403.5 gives 0.08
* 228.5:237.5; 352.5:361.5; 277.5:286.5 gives 0.53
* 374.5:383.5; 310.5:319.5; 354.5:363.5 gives 0.31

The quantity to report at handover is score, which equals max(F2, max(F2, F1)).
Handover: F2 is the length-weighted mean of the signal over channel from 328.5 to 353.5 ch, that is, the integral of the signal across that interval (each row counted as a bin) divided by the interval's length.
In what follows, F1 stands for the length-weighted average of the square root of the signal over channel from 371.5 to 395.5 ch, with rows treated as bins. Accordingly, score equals 1.82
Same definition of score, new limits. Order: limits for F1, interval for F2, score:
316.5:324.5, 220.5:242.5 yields 1.83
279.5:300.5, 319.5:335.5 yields 1.83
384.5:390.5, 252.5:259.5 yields 2.03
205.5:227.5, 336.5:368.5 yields 1.80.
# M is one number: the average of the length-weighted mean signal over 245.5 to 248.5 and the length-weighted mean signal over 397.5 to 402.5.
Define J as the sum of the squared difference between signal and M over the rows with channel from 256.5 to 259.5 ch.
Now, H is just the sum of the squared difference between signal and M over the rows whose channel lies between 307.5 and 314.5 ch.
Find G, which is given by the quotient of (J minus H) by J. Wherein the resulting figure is 0.9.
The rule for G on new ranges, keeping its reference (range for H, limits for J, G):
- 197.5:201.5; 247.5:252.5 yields 1.0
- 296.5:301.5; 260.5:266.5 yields 1.0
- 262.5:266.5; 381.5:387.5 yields -4.8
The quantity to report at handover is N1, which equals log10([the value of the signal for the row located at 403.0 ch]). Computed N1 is 0.262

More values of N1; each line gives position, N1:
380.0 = 0.246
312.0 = 0.262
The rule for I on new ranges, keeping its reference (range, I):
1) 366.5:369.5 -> 0.04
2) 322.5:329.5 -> -0.02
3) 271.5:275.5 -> -0.21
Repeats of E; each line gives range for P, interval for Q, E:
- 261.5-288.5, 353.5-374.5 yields 0.041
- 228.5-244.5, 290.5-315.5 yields 0.009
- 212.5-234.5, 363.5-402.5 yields 0.006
